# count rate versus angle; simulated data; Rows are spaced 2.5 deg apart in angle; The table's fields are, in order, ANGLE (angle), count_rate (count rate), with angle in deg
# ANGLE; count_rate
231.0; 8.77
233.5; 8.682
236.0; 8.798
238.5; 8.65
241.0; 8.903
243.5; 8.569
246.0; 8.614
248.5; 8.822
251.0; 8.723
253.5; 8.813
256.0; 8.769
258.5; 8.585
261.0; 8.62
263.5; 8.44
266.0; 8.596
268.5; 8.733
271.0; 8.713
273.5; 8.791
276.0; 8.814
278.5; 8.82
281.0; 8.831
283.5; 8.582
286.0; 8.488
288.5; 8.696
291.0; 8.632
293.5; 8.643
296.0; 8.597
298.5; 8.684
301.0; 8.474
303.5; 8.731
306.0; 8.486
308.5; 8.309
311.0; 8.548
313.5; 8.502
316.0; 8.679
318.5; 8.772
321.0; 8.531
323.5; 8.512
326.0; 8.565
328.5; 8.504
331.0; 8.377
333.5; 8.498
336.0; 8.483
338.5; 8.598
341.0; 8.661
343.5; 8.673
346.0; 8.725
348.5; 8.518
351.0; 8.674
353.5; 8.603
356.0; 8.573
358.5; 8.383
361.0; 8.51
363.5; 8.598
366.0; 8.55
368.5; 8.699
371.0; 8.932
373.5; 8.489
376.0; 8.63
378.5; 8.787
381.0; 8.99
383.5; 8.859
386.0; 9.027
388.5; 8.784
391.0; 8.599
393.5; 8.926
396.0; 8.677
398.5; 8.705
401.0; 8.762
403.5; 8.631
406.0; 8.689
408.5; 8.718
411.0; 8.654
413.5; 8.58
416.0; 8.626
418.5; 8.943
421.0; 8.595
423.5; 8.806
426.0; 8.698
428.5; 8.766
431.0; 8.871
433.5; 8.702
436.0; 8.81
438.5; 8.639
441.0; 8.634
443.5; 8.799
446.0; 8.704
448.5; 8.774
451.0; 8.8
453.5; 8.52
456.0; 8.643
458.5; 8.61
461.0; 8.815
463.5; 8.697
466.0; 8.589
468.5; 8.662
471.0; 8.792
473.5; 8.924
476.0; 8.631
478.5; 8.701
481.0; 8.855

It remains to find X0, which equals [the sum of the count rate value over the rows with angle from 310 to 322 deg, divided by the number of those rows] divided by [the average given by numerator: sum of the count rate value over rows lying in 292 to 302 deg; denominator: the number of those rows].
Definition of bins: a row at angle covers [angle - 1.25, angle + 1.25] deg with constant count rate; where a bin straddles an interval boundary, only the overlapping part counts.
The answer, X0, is 1.00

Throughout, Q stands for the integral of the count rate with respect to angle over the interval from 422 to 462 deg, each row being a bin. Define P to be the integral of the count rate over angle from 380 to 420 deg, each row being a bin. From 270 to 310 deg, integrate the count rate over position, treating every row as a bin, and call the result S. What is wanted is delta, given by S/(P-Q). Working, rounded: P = 350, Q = 349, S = 346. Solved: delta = 246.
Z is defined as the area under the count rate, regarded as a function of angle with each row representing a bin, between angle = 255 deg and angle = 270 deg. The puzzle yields 129.3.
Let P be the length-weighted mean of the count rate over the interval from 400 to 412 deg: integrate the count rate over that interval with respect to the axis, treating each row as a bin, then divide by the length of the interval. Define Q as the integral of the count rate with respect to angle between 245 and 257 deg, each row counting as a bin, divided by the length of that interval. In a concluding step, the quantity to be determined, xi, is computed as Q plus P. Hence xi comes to 17.4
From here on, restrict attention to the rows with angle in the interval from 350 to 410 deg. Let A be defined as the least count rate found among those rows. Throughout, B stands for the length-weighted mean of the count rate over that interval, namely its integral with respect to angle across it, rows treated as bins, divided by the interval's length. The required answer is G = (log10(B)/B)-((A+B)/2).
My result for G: -8.43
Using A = 8.383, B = 8.70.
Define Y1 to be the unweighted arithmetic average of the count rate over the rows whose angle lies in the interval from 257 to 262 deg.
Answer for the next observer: 8.60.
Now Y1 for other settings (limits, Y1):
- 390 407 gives 8.71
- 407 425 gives 8.70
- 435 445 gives 8.72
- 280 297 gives 8.64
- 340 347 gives 8.69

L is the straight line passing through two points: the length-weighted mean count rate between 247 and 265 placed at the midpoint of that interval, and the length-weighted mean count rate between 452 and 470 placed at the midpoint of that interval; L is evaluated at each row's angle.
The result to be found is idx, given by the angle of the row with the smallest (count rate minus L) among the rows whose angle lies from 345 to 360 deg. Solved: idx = 358.5 deg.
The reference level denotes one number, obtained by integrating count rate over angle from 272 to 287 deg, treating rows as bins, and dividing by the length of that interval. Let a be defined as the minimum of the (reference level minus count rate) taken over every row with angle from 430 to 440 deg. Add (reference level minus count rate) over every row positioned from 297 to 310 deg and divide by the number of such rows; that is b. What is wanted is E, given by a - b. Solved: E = -0.33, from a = -0.146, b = 0.19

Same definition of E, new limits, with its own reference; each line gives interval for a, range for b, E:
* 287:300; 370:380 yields 0.01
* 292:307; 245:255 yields 0.01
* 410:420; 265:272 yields -0.26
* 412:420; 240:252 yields -0.22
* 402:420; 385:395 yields -0.11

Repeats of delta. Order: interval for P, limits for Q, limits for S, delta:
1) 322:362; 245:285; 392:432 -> -58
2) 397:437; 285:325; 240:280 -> 62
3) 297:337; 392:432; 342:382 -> -47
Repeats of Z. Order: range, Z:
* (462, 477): 130.8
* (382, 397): 132.3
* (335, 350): 129.2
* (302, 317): 128.1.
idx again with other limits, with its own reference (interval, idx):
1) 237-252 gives 243.5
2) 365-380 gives 373.5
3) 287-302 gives 301.0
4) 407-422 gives 413.5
